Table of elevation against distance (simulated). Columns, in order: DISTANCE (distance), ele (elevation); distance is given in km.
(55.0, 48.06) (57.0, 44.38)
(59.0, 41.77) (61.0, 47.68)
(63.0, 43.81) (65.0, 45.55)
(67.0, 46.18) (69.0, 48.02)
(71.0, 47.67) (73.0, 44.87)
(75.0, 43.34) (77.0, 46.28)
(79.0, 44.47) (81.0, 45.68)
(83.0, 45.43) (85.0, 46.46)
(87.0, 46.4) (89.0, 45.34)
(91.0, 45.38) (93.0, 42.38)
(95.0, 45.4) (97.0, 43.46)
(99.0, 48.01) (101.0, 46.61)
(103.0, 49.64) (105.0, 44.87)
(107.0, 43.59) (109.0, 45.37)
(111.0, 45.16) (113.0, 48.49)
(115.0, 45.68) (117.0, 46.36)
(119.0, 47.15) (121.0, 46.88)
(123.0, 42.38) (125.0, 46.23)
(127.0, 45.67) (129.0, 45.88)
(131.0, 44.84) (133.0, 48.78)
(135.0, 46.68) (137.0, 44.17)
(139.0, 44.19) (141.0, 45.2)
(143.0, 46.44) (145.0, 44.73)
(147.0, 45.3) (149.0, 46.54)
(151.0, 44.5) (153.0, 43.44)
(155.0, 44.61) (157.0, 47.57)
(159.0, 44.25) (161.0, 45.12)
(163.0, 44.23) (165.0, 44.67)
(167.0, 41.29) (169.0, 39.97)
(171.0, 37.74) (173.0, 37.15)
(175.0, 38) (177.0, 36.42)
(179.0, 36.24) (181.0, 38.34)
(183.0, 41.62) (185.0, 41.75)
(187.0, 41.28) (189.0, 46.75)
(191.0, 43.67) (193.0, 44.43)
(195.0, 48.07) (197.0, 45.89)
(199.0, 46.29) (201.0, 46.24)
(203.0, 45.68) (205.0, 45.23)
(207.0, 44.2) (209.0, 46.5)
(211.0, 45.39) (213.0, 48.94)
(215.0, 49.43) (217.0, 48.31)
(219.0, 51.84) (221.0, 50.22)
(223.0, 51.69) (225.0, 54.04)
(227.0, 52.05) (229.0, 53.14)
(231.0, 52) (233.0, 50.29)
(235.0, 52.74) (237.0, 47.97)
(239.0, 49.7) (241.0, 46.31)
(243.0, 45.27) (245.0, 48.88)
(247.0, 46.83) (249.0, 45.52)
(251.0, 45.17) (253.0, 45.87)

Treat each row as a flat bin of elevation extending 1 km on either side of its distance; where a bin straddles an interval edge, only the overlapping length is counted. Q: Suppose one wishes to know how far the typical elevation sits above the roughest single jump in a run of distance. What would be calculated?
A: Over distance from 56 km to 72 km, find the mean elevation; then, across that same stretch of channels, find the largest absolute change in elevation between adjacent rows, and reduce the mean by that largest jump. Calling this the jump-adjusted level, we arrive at 39.7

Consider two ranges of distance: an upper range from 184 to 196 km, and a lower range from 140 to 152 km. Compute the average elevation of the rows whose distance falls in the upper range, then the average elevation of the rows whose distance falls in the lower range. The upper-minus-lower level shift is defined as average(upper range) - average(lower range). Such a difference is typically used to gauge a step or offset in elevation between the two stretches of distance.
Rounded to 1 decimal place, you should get -1.1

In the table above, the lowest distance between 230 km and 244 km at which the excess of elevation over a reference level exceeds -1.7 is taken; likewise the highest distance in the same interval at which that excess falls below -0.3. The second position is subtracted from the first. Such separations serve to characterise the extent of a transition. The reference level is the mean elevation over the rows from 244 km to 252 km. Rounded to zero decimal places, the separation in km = -12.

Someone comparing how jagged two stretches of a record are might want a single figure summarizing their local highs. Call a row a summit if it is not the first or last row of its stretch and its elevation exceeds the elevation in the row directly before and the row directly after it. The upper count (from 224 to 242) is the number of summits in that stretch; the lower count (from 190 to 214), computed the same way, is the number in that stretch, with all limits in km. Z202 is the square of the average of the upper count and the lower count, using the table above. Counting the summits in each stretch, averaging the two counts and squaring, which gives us 9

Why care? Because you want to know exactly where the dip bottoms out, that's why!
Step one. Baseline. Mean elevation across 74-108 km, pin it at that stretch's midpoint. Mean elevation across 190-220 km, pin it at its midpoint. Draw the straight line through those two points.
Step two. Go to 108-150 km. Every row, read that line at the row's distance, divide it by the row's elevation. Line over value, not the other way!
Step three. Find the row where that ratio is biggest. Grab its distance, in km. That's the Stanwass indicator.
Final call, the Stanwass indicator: 123.0 km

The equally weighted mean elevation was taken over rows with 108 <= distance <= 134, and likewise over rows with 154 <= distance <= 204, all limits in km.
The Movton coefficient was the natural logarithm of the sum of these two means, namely 4.49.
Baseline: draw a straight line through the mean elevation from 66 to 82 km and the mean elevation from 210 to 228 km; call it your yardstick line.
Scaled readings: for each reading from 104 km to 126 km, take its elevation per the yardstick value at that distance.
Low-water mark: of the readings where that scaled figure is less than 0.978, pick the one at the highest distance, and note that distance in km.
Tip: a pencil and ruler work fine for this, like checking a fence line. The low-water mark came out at 125.0 km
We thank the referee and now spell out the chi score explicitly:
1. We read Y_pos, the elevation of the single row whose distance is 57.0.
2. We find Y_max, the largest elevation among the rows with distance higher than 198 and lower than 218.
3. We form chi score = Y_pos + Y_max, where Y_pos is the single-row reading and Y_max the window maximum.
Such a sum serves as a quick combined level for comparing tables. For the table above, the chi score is 93.8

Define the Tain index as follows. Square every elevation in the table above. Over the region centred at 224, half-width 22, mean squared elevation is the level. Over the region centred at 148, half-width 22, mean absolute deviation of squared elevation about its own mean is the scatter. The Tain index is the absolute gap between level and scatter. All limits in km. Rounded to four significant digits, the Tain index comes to 2303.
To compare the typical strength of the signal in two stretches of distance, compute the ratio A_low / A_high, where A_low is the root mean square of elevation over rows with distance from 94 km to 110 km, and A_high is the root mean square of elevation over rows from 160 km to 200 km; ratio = 1.09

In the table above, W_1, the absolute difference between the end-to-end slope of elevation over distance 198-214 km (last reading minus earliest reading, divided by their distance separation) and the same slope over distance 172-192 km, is 0.17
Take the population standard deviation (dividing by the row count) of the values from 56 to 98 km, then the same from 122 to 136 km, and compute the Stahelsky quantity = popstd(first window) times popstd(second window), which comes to 2.9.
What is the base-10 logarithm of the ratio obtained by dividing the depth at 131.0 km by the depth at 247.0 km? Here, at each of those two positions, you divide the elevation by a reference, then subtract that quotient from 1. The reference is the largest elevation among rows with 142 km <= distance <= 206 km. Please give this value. 0.4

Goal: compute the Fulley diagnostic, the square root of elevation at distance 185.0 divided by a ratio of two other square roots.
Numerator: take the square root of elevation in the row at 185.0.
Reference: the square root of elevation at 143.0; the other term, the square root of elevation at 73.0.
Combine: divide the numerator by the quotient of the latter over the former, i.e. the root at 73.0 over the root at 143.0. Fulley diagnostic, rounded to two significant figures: 6.6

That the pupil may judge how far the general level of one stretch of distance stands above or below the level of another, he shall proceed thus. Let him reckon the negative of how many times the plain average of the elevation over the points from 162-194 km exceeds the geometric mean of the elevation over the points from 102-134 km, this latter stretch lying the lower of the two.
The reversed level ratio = -0.89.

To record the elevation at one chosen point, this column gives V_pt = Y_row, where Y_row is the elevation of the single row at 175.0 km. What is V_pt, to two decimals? 38.00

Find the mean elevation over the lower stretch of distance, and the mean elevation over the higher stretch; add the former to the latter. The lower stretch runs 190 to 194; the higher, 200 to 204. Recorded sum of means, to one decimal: 90.0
